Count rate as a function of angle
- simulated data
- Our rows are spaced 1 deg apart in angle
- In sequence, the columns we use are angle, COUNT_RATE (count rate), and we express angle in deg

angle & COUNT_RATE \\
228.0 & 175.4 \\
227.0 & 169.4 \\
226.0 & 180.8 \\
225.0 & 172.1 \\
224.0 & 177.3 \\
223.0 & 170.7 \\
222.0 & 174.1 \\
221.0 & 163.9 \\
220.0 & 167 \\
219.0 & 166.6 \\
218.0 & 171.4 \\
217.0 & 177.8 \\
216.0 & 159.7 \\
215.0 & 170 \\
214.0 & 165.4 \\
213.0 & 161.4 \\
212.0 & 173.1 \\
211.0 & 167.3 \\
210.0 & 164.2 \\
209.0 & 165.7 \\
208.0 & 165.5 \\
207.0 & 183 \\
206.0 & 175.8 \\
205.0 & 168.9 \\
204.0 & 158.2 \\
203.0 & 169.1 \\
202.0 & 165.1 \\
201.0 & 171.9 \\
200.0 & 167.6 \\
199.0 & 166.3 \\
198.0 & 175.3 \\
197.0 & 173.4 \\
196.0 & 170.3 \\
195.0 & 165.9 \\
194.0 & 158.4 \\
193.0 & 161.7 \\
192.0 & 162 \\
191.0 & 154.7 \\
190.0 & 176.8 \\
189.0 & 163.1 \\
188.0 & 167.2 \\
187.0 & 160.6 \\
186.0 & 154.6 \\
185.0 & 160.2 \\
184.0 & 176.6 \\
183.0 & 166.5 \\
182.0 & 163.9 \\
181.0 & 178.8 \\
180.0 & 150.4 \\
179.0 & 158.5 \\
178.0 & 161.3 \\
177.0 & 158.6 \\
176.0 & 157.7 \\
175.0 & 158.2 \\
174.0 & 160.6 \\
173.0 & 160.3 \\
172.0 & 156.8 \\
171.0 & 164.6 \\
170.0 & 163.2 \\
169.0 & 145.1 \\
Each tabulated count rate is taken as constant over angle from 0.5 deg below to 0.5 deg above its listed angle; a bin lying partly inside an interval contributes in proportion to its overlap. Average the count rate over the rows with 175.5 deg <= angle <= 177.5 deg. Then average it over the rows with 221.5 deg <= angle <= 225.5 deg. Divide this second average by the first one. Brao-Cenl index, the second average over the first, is 1.10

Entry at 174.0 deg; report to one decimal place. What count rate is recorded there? 160.6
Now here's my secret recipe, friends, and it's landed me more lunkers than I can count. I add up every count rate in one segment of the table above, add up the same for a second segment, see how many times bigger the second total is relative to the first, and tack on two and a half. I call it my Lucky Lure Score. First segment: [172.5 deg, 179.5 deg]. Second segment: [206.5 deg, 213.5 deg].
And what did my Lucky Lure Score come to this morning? 3.56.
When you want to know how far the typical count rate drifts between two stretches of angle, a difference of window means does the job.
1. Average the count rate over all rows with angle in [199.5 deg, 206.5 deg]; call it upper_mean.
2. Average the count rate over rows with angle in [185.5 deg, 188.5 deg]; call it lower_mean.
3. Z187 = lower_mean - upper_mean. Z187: -7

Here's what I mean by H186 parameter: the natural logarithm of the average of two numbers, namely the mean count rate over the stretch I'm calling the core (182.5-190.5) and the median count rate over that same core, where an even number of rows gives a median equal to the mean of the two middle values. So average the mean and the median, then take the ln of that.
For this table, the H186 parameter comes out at 5.11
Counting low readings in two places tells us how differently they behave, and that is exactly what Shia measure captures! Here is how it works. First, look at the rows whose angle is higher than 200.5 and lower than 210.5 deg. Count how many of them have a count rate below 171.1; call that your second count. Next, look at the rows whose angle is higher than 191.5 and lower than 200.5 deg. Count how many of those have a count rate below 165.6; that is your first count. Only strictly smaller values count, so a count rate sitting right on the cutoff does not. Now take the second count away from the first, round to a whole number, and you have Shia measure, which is -4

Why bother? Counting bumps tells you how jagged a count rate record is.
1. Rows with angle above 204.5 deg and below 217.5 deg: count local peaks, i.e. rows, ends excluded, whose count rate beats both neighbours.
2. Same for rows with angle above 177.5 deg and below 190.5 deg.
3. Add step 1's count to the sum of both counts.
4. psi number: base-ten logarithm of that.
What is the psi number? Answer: 1.04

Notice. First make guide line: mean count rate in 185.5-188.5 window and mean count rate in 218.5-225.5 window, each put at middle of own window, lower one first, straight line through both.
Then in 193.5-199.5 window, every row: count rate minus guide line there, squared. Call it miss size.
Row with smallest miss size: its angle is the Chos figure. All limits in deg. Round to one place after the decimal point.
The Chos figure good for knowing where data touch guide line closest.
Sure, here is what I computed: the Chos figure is 199.0 deg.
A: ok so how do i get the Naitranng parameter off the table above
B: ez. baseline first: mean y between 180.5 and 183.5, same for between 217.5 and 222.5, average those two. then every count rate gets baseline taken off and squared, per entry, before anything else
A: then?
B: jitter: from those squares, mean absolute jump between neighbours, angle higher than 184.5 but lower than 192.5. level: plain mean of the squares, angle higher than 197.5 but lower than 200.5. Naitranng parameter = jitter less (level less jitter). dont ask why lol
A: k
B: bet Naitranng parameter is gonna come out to 185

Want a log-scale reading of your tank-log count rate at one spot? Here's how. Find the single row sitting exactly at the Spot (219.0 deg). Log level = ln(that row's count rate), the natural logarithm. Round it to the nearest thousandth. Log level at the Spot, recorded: 5.116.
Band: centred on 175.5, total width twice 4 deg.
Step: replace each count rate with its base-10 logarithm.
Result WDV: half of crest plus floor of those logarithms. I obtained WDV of 2.20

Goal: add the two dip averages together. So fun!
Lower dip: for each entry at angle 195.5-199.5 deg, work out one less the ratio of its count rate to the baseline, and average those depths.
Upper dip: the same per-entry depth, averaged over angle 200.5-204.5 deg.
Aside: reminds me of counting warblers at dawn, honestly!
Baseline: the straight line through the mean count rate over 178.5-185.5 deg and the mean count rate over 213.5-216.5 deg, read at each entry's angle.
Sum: -0.04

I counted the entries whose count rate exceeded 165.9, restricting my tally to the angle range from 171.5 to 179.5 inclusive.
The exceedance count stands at 0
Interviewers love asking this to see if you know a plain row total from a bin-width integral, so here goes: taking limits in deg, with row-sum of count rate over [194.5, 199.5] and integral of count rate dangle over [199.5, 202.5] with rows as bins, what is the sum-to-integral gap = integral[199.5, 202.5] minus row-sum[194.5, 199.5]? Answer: -347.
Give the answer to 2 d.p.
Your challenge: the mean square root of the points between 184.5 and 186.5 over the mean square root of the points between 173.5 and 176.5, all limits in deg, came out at 1.00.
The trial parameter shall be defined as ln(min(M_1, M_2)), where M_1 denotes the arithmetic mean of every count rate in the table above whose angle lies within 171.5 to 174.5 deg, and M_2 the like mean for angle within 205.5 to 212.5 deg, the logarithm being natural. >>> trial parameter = 5.07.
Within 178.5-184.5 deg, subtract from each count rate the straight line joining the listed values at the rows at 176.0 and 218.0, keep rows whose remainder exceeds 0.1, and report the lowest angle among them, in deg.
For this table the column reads 181.0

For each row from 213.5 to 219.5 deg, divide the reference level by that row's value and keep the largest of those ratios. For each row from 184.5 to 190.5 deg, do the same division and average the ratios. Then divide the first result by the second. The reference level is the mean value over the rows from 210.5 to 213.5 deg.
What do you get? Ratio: 1.02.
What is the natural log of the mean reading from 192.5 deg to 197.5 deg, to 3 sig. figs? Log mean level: 5.11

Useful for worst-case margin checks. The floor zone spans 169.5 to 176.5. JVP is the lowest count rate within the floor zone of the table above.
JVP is 156.8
